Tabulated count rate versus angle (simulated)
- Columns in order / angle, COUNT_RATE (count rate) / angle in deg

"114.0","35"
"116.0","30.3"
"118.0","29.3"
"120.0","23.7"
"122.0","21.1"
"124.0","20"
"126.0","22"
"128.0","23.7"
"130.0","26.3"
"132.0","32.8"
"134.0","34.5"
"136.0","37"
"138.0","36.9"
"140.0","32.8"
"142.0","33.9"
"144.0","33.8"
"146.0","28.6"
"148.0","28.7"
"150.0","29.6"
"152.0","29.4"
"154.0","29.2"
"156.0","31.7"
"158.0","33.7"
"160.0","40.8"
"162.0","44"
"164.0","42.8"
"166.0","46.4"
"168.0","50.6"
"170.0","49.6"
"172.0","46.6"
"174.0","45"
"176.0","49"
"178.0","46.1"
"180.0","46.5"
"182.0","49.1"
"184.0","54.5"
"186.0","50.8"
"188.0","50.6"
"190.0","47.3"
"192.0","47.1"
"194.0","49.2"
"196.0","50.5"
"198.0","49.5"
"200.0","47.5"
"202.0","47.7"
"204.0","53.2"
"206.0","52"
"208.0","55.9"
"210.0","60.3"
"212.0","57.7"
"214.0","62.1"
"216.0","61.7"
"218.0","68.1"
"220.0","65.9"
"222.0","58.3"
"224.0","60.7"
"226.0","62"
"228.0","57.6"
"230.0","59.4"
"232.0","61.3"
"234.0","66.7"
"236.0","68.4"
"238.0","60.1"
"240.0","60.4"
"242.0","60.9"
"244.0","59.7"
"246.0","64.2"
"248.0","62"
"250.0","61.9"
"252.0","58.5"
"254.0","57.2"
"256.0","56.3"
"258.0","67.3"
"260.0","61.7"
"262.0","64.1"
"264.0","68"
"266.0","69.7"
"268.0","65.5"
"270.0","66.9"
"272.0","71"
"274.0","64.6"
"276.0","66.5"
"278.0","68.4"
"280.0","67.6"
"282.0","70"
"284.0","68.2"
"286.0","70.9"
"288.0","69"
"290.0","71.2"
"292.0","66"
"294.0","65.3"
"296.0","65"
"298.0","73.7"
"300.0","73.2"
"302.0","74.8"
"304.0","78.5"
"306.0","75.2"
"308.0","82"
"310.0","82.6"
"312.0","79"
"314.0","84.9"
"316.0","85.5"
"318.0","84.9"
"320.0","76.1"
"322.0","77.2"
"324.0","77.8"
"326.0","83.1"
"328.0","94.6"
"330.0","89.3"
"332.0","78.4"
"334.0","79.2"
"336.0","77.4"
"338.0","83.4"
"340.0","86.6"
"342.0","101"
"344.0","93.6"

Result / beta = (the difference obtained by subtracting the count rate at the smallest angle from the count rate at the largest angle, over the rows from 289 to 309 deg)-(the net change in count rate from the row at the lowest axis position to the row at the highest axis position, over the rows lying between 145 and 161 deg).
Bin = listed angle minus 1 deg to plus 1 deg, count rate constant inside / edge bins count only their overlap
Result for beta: -1.4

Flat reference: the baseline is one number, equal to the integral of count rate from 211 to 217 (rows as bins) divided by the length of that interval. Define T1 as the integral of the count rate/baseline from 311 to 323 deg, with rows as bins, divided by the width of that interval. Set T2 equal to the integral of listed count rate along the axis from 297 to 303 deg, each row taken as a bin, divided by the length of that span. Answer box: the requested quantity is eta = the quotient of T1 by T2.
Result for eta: 0.018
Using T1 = 1.34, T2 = 74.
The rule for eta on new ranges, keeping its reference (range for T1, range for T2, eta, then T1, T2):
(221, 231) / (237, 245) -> 0.016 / 0.99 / 60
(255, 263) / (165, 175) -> 0.022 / 1.03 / 48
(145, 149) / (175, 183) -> 0.010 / 0.47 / 48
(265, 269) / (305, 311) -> 0.014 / 1.12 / 80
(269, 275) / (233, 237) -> 0.017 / 1.12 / 68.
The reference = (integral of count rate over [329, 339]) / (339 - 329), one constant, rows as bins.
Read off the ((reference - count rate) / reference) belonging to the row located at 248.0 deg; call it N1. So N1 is 0.2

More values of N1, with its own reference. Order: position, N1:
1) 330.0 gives -0.1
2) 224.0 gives 0.3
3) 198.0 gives 0.4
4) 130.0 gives 0.7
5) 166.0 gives 0.4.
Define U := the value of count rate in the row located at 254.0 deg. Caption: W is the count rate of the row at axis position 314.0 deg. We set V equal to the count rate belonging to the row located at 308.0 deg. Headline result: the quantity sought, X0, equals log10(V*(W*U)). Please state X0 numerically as 5.6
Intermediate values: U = 57.2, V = 82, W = 84.9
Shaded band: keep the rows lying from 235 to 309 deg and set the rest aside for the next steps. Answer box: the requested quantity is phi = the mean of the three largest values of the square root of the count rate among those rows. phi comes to 8.9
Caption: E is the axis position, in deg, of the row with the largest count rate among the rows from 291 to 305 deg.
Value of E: 304.0 deg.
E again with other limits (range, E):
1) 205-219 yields 218.0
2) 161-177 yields 168.0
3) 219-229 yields 220.0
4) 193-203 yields 196.0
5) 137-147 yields 138.0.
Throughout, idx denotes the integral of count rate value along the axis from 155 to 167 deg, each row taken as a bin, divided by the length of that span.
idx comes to 40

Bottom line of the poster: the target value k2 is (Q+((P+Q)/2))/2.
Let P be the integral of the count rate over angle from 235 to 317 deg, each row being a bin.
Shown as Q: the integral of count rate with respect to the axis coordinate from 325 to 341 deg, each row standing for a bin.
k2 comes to 2411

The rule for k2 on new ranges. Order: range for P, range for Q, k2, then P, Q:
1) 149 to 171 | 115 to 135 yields 609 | 856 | 527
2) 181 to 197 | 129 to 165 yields 1109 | 798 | 1213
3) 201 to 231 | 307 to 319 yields 1190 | 1765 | 998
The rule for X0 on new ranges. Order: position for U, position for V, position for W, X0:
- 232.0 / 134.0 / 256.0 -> 5.1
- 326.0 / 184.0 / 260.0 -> 5.4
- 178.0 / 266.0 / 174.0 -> 5.2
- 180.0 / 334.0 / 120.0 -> 4.9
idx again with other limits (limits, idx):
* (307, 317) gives 83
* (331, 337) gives 78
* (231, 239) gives 64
